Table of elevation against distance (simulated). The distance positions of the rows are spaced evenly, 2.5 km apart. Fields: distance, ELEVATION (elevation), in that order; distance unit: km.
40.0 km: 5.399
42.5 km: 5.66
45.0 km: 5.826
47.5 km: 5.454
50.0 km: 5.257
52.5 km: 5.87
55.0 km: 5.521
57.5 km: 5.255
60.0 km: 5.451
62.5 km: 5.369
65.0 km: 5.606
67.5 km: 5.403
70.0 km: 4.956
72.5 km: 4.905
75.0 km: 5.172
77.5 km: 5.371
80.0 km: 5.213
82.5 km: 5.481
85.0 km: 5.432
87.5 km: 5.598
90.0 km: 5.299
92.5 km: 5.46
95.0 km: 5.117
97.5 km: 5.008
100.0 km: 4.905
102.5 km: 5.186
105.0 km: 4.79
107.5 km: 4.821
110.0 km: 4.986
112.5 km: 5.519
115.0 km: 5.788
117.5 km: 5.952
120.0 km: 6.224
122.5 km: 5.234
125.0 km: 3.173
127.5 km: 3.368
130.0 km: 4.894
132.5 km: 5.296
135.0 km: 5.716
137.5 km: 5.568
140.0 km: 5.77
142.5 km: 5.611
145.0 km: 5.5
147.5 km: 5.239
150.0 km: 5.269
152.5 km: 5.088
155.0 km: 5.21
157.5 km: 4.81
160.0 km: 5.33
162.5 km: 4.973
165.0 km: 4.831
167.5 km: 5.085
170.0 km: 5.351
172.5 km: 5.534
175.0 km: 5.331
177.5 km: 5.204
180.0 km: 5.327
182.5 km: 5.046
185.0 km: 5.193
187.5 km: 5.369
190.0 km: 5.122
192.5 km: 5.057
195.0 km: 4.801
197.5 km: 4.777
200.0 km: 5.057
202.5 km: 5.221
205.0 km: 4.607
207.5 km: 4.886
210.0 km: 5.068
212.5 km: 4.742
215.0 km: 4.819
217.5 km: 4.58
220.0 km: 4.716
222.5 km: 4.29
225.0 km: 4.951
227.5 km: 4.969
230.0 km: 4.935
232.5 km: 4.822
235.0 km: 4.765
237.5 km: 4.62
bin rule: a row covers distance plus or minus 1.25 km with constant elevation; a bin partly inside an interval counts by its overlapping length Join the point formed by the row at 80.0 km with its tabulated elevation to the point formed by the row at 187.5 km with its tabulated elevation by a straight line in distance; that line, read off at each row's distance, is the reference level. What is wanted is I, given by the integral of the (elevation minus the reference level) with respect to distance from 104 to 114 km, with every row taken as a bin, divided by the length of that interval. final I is -0.20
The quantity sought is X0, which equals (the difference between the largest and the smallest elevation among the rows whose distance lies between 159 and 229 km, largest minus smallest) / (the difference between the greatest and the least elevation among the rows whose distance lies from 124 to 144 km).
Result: 0.5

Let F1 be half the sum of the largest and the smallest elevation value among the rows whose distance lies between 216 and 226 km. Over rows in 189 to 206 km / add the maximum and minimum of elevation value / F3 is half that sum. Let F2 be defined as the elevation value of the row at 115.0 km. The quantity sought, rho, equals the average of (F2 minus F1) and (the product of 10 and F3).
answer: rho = 25.2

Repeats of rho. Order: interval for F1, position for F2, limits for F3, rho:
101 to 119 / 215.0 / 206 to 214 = 24.2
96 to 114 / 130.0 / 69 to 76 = 25.1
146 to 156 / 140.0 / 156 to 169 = 25.6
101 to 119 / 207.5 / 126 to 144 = 22.6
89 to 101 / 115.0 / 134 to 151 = 27.8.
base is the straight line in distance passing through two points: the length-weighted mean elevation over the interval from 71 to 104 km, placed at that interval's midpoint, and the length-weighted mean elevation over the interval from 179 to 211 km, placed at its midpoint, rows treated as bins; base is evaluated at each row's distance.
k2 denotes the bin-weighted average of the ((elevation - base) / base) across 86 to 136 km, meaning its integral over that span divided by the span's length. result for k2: -0.015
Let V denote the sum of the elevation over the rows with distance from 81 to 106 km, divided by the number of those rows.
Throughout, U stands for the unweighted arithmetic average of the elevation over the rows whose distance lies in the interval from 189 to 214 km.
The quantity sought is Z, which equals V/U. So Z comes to 1.06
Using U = 4.93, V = 5.2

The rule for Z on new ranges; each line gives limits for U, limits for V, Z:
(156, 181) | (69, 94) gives 1.02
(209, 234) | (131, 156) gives 1.13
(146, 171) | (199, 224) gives 0.94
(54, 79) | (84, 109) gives 0.97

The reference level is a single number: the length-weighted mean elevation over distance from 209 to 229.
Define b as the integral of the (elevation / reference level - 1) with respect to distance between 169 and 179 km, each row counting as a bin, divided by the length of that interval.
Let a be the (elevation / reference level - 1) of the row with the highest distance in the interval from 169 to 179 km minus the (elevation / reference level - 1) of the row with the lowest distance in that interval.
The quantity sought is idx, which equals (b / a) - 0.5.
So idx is -5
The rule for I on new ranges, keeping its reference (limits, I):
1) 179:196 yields -0.24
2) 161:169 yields -0.35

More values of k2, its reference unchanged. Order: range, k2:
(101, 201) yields 0.008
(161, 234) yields -0.009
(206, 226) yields -0.050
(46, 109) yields 0.004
